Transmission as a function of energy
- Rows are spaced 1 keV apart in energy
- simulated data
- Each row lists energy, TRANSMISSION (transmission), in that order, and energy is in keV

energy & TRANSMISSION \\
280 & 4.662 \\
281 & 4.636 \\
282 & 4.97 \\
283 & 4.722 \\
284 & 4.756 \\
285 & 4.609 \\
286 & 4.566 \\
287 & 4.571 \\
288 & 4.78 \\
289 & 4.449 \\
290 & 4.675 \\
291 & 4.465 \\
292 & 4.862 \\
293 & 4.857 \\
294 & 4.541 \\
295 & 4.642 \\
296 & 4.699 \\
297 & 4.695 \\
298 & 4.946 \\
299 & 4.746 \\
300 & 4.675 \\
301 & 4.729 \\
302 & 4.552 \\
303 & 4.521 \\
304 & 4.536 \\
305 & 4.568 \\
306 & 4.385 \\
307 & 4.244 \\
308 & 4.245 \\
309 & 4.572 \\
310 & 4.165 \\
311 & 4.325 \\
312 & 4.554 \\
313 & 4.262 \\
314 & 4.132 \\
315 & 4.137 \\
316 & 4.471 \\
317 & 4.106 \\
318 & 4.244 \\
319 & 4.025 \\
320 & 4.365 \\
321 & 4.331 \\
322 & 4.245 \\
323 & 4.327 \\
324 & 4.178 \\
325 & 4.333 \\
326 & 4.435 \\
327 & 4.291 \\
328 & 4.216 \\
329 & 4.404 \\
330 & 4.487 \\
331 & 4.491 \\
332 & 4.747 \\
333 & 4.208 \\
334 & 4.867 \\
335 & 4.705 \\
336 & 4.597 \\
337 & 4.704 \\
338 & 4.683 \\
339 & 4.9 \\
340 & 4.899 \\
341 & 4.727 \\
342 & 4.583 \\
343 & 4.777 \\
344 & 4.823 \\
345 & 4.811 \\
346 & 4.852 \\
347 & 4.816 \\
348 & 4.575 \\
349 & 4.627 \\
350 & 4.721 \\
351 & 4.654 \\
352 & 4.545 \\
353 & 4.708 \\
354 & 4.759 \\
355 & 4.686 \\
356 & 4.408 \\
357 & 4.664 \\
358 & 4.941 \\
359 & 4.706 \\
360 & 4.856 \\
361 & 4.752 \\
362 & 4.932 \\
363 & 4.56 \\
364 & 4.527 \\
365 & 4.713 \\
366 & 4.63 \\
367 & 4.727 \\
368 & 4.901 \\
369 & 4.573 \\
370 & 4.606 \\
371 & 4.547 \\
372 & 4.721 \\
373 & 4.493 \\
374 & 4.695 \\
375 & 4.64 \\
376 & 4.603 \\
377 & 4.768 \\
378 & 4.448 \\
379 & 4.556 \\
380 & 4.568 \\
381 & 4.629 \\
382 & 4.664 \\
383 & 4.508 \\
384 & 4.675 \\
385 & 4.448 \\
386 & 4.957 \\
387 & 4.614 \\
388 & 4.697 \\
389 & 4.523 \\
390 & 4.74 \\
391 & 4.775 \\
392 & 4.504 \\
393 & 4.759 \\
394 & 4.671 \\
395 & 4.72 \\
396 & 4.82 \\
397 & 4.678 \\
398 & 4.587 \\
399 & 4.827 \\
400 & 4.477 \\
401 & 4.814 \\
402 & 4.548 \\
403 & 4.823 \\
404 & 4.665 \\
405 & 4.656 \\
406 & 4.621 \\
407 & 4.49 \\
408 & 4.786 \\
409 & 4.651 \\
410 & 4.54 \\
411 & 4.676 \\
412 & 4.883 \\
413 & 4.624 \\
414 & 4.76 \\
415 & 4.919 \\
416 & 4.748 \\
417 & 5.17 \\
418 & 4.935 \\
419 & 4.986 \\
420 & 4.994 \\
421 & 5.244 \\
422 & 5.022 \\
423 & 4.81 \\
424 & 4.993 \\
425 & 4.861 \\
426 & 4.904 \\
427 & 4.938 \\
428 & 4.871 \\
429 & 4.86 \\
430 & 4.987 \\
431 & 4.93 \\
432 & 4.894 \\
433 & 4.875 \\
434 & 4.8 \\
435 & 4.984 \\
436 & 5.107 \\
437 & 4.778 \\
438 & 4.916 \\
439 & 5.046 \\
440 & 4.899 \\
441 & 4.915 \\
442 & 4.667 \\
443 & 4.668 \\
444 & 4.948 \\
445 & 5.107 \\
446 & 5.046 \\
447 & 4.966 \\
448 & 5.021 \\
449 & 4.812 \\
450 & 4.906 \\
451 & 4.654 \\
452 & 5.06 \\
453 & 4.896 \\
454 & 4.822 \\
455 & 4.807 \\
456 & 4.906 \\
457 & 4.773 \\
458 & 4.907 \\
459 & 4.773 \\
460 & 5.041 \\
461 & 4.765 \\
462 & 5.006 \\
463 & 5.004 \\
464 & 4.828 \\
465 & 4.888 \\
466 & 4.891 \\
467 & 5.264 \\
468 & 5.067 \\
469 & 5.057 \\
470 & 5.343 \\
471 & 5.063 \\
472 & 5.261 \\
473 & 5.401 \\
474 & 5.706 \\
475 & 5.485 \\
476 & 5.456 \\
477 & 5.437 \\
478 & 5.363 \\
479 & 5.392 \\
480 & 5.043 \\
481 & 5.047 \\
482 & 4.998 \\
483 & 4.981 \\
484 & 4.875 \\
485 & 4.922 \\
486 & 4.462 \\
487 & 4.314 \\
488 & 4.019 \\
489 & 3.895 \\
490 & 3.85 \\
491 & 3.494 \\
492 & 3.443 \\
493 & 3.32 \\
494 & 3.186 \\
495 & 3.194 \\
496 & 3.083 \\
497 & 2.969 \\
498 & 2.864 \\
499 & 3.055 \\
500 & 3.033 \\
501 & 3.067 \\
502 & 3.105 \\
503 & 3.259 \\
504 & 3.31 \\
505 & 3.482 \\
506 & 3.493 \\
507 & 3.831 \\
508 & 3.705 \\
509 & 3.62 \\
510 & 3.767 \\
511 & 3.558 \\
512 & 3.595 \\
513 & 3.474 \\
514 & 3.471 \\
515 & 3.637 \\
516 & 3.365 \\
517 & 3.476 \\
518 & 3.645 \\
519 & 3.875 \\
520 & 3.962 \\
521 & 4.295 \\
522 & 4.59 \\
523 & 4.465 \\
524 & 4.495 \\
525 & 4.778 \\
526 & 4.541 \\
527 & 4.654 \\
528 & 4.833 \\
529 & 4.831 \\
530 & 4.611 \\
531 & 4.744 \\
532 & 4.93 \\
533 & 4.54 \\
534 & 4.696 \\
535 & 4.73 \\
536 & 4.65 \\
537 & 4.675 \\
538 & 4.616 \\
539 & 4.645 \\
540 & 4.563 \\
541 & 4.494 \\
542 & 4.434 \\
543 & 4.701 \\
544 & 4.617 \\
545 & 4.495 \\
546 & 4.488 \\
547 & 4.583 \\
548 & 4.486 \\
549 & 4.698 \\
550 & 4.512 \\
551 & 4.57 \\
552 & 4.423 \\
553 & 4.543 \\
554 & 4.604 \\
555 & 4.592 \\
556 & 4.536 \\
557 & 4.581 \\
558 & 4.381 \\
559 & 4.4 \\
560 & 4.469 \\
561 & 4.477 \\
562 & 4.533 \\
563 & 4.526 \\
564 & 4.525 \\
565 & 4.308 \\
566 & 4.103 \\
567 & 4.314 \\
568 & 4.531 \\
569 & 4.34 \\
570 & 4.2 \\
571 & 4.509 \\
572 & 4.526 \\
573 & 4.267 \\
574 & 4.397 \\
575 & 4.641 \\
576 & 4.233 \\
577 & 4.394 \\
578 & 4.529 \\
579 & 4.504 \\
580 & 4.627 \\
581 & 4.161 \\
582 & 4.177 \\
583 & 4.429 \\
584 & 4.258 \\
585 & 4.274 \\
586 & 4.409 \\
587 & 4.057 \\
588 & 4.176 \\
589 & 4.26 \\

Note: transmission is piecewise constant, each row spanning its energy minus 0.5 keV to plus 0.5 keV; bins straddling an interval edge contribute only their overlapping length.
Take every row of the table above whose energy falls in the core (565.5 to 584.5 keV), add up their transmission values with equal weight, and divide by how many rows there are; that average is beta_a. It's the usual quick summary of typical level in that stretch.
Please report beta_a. 4.38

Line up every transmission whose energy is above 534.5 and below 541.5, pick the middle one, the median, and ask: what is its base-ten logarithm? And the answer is 0.667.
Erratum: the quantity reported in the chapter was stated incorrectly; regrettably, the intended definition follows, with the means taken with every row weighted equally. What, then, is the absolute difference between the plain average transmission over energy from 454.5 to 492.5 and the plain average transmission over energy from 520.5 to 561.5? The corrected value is 0.29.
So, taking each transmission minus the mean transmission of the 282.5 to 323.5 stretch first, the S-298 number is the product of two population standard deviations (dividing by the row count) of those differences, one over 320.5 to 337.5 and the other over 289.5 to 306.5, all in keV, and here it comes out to 0.030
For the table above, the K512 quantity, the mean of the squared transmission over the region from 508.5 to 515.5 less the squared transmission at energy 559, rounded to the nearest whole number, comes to -6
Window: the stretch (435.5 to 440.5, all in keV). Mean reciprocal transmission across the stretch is 0.2022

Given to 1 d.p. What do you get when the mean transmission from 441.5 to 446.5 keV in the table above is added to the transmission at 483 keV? 9.9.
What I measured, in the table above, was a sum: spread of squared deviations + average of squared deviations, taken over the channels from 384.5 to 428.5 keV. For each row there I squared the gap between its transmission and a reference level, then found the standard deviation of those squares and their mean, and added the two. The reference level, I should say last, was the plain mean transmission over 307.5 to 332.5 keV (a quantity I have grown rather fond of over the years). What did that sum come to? 0.41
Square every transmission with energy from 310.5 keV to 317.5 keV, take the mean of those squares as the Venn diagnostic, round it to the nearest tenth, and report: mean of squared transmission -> 18.4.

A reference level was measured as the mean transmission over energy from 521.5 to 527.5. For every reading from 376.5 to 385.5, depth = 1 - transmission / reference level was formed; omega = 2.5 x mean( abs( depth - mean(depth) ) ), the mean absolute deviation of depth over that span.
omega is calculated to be 0.048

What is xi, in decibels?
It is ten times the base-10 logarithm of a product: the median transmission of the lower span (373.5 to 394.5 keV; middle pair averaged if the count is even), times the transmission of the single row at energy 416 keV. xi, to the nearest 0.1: 13.4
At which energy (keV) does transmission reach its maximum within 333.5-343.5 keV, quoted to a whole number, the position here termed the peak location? 339 keV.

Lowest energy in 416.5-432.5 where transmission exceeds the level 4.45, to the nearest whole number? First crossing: 417 keV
